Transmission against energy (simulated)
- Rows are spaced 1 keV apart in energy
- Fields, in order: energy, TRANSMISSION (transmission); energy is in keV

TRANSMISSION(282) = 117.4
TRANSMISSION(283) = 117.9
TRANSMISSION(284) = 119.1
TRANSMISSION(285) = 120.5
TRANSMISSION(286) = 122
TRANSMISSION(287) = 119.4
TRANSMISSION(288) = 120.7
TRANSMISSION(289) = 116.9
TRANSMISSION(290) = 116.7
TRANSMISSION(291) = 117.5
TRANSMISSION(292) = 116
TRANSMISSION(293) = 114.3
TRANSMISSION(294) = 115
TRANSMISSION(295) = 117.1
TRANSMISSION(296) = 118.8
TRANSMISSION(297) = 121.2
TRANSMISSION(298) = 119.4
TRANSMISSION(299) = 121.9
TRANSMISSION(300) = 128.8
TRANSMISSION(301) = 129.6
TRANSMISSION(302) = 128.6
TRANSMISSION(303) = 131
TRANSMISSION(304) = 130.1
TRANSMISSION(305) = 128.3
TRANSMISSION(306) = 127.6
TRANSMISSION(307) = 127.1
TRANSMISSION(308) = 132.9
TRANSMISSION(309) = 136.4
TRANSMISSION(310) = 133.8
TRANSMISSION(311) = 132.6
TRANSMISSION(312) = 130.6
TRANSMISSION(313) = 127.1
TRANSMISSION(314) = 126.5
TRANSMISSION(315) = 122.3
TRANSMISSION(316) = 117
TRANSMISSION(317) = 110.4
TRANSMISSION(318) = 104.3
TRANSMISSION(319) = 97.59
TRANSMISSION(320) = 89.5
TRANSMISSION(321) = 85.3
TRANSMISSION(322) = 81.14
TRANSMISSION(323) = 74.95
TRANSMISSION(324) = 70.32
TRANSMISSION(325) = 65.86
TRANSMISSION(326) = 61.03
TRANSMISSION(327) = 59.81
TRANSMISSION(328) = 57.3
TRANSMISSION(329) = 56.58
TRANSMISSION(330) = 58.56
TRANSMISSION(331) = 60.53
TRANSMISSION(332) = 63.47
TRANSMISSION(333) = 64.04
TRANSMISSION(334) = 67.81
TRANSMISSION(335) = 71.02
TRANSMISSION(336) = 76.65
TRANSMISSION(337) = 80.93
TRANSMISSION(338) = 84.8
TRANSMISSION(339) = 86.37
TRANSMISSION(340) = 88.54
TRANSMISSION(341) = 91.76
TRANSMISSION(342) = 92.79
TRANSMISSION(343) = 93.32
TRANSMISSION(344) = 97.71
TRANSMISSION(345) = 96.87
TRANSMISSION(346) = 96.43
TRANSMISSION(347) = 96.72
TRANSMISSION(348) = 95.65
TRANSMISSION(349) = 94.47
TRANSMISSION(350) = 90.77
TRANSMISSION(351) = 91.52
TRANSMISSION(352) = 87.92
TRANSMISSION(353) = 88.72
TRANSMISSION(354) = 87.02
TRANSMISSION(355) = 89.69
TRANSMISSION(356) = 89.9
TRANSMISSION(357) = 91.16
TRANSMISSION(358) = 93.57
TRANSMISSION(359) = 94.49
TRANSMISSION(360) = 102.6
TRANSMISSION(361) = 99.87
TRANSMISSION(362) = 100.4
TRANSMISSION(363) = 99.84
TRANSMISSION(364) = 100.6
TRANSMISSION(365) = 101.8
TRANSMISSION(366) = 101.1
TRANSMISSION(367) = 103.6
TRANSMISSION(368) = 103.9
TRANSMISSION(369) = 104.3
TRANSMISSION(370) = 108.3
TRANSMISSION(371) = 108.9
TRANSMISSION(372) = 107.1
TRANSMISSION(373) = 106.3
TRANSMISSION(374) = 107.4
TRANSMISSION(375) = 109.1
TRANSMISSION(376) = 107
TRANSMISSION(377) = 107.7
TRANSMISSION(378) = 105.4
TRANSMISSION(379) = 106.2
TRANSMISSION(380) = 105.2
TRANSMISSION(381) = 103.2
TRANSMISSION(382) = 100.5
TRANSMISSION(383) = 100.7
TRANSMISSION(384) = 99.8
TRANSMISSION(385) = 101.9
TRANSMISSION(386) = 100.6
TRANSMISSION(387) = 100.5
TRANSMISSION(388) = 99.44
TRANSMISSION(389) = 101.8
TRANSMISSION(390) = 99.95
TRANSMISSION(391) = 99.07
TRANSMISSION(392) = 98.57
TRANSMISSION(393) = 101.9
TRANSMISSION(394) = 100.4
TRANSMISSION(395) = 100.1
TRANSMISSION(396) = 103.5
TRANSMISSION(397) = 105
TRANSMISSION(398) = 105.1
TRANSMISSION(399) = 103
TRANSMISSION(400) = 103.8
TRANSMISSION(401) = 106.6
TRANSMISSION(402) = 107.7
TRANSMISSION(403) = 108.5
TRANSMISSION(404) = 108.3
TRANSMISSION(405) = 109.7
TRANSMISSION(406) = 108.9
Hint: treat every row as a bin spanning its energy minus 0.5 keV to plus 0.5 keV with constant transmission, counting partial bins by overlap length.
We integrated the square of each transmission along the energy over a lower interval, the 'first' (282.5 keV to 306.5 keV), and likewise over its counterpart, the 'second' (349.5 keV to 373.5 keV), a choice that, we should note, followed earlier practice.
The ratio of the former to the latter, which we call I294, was 1.5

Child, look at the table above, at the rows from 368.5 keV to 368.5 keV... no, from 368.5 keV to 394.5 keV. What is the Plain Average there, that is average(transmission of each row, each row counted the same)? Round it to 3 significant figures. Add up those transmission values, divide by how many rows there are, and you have 104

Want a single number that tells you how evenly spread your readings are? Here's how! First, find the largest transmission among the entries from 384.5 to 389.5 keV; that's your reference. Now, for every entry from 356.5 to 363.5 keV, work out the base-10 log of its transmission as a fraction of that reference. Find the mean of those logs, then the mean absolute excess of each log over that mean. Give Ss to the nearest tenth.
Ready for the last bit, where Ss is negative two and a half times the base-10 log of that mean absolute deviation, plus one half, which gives 4.9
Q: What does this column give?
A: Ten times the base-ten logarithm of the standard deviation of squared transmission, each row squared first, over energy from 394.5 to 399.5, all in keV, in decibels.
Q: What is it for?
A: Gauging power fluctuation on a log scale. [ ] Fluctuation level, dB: 26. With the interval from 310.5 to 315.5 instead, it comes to 30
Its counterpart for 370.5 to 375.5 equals 24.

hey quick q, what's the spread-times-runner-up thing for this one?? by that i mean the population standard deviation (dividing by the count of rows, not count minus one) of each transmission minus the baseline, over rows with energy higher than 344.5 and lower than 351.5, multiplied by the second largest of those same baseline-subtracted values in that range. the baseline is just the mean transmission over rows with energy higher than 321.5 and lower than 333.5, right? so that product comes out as 75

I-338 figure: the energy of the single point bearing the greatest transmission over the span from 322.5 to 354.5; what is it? 344 keV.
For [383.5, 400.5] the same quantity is 398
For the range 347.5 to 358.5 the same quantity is 348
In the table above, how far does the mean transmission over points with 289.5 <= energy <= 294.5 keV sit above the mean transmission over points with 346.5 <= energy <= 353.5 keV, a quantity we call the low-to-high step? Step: 24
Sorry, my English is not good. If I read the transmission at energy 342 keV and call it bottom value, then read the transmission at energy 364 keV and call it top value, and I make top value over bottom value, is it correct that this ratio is 1.08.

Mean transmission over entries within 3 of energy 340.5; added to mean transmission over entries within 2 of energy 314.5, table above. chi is 213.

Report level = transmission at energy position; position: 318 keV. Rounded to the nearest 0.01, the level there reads 104.30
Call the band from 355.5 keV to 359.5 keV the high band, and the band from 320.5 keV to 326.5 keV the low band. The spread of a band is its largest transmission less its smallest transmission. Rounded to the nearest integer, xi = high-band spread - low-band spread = -20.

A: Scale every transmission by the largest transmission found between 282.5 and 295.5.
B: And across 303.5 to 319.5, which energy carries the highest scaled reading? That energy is 309 keV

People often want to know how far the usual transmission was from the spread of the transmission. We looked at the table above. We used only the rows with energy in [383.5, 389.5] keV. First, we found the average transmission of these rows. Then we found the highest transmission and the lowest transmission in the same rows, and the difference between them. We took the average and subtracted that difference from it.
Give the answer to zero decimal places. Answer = 98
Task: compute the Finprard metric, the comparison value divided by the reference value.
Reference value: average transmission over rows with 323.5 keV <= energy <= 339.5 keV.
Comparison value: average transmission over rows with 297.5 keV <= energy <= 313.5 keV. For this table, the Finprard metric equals 1.90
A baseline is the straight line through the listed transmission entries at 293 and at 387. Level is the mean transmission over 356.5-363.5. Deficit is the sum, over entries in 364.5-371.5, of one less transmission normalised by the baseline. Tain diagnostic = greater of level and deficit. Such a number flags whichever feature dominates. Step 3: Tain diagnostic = 97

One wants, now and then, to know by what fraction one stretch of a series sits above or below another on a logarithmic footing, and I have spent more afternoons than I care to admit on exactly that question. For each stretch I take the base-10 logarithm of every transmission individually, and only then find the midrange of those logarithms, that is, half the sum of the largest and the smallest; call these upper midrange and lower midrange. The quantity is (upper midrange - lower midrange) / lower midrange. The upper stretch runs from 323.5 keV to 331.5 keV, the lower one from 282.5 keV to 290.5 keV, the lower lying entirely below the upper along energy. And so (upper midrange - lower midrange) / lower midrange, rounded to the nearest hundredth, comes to -0.13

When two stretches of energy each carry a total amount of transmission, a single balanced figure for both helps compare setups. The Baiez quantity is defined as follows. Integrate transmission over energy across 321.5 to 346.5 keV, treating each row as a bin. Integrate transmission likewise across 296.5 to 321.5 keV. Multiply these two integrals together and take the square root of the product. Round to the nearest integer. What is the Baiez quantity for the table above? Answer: 2402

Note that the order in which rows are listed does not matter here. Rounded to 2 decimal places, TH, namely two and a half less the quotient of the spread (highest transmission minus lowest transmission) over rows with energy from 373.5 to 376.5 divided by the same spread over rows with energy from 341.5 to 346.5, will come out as 2.07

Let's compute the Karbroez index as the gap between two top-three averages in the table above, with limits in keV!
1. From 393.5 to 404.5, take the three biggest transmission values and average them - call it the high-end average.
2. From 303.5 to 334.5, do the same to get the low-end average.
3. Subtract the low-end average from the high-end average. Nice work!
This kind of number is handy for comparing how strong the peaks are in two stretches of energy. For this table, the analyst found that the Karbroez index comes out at -26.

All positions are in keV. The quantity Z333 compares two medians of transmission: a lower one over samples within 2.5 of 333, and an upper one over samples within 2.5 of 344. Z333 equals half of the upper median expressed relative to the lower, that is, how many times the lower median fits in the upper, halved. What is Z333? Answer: 0.75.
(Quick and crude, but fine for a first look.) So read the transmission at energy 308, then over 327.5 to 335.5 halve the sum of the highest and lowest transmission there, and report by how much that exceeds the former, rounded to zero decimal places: -69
